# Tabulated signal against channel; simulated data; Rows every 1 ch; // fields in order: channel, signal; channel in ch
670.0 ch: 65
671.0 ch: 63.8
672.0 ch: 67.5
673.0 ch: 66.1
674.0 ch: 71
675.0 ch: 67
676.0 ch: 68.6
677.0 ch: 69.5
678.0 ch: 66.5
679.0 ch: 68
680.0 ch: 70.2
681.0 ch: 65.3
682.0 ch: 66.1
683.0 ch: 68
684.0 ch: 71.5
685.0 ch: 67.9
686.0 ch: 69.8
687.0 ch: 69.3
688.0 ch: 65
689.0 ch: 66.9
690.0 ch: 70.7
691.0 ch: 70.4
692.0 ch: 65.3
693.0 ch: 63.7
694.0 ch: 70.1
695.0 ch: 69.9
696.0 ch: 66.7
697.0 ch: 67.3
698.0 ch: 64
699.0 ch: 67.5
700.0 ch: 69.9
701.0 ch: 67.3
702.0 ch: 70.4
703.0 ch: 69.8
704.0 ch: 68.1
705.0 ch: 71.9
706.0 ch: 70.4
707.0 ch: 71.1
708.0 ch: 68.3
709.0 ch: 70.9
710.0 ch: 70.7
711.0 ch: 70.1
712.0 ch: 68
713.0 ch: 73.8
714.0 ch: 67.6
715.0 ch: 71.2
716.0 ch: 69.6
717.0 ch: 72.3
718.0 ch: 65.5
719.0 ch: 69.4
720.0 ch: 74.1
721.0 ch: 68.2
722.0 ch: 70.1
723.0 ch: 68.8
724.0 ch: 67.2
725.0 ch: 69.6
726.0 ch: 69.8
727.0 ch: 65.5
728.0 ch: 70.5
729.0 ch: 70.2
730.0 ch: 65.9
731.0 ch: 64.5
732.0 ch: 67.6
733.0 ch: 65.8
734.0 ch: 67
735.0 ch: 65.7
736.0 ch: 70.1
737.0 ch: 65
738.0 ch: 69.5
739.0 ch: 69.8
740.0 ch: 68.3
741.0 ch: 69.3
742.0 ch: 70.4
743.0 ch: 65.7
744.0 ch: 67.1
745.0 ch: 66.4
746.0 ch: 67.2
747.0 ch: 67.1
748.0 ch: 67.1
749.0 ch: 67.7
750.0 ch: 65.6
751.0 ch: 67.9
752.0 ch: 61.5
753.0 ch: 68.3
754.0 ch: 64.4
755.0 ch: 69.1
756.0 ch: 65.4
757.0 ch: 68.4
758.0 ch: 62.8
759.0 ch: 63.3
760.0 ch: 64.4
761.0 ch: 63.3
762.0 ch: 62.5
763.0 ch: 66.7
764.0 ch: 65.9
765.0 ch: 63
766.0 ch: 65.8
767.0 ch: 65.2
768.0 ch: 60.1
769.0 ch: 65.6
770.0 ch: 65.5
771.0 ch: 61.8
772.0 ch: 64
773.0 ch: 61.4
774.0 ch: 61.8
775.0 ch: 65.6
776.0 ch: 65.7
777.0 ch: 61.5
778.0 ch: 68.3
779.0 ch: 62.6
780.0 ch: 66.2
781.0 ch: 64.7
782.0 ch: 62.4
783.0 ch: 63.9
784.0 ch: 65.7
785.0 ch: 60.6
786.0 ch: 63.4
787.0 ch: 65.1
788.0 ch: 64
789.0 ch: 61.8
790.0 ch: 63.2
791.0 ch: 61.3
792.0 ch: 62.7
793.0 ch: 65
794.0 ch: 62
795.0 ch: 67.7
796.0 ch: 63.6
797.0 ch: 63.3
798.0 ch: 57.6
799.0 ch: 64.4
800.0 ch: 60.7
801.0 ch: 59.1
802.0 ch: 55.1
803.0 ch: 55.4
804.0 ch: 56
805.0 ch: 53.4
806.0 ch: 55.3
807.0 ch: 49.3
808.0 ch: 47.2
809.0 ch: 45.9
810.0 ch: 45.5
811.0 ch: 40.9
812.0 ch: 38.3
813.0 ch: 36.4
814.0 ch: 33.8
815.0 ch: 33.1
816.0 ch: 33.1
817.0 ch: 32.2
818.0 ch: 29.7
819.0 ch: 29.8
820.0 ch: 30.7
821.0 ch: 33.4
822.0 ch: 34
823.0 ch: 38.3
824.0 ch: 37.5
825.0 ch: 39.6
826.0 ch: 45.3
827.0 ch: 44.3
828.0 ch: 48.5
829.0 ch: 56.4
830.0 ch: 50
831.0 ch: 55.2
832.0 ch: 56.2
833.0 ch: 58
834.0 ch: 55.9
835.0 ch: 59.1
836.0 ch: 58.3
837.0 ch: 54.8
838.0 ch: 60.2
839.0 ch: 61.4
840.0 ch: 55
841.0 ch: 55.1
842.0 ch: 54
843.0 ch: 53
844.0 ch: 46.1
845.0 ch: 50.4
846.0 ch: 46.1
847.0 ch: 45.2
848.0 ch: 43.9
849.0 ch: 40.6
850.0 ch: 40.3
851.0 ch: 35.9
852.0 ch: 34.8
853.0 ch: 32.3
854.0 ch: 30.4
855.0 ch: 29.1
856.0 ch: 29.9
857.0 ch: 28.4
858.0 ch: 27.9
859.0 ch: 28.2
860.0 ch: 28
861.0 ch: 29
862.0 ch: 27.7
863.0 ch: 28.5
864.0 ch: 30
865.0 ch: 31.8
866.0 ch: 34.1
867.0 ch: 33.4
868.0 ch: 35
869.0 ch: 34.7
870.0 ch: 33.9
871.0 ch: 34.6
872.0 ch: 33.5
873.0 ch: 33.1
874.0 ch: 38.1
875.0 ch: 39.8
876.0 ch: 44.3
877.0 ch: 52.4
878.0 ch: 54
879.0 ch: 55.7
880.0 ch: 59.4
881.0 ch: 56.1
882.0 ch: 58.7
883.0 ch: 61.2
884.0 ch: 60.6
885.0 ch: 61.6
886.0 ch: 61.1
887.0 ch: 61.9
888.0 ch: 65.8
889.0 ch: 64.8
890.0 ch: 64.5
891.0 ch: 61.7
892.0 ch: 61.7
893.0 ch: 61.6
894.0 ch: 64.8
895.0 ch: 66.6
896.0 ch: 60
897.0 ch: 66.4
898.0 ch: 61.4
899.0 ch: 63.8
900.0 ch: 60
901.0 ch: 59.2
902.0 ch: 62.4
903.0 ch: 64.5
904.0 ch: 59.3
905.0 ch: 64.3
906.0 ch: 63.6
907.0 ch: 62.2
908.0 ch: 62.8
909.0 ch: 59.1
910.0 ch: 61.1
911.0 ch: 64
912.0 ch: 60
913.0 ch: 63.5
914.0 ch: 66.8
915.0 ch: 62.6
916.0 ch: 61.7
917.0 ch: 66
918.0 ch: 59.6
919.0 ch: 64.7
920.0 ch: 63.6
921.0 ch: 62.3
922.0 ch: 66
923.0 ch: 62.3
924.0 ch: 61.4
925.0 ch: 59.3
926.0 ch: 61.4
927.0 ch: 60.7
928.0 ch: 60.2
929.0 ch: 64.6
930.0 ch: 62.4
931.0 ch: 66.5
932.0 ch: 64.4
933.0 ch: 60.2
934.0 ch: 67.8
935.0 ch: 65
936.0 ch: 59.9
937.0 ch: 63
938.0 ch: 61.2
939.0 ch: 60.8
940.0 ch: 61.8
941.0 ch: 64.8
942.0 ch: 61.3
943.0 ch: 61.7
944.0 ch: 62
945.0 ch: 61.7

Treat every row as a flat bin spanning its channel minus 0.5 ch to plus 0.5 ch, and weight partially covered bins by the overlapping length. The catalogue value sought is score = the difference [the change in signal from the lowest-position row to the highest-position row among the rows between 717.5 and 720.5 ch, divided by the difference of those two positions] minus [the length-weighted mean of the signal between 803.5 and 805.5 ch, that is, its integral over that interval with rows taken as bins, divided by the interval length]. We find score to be -50.4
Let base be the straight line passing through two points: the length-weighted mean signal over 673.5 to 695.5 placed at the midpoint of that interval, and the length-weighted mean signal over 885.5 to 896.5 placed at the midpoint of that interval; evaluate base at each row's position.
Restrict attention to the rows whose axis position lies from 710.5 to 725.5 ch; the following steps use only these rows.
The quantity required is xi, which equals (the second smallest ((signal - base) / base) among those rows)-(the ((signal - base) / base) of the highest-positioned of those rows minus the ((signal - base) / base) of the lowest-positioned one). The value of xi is 0.00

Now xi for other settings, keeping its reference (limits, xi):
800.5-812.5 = -0.06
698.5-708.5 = -0.02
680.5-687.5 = -0.09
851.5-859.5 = -0.46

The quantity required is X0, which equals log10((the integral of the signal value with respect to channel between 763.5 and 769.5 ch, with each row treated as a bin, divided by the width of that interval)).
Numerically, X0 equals 1.81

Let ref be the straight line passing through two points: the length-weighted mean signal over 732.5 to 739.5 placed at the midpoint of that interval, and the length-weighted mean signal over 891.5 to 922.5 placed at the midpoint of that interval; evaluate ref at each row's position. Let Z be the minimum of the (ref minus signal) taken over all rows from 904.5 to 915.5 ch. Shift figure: -4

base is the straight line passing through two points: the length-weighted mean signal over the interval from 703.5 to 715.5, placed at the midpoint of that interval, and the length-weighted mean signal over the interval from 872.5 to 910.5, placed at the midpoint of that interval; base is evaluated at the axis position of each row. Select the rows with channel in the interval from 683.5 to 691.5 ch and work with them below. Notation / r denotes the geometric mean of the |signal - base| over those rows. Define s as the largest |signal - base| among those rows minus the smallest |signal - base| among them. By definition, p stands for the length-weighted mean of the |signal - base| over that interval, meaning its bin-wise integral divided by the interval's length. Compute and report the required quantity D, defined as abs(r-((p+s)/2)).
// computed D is 2.7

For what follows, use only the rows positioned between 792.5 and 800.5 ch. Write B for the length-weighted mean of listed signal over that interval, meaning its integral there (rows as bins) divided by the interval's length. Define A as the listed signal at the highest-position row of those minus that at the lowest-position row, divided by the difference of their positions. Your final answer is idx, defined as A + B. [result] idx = 62.4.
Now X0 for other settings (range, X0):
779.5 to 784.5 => 1.81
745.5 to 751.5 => 1.83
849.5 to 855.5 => 1.53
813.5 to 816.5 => 1.52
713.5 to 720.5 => 1.84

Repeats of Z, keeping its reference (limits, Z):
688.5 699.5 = -2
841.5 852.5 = 11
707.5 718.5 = -6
